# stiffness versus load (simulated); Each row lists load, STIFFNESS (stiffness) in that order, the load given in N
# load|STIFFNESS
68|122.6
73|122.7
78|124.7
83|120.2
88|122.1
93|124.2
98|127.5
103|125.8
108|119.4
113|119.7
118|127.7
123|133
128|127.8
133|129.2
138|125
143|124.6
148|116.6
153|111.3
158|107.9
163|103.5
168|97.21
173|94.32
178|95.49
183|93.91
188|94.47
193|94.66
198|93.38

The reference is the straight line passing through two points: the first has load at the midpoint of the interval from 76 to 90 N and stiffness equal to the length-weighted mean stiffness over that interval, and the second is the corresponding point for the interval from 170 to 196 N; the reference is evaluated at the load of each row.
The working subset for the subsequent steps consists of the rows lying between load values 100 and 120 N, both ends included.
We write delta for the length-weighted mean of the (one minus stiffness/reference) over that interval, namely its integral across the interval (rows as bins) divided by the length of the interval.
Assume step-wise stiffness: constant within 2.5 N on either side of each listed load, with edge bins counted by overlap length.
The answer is -0.07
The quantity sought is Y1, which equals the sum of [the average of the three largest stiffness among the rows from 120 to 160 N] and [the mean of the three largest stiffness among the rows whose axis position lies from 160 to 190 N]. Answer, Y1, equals 229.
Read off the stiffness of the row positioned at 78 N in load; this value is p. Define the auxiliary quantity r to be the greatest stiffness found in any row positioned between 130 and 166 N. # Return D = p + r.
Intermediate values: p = 124.7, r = 129.2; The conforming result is 254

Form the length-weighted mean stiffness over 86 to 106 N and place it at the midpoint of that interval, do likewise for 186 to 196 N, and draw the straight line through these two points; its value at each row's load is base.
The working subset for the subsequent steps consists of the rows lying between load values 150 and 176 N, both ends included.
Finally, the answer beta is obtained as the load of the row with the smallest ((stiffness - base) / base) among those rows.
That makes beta 173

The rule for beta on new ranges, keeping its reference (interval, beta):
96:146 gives 108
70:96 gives 73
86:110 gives 88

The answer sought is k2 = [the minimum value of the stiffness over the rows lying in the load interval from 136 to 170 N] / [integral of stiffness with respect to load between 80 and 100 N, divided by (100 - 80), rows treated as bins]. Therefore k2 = 0.79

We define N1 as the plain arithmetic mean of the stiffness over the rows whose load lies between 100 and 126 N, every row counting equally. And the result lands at 125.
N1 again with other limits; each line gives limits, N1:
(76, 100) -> 124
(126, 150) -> 125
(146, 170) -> 107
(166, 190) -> 95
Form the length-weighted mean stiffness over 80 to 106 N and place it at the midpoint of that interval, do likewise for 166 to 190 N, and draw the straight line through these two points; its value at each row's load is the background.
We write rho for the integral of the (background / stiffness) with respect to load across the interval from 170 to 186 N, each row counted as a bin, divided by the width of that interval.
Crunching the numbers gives 1.00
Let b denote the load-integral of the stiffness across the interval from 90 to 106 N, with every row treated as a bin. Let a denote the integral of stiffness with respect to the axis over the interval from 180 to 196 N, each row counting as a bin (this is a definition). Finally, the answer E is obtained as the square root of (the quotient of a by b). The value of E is 0.87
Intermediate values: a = 1510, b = 2008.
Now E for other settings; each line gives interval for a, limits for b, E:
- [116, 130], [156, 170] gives 1.12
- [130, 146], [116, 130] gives 1.05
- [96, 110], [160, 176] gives 1.05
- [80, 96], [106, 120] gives 1.07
